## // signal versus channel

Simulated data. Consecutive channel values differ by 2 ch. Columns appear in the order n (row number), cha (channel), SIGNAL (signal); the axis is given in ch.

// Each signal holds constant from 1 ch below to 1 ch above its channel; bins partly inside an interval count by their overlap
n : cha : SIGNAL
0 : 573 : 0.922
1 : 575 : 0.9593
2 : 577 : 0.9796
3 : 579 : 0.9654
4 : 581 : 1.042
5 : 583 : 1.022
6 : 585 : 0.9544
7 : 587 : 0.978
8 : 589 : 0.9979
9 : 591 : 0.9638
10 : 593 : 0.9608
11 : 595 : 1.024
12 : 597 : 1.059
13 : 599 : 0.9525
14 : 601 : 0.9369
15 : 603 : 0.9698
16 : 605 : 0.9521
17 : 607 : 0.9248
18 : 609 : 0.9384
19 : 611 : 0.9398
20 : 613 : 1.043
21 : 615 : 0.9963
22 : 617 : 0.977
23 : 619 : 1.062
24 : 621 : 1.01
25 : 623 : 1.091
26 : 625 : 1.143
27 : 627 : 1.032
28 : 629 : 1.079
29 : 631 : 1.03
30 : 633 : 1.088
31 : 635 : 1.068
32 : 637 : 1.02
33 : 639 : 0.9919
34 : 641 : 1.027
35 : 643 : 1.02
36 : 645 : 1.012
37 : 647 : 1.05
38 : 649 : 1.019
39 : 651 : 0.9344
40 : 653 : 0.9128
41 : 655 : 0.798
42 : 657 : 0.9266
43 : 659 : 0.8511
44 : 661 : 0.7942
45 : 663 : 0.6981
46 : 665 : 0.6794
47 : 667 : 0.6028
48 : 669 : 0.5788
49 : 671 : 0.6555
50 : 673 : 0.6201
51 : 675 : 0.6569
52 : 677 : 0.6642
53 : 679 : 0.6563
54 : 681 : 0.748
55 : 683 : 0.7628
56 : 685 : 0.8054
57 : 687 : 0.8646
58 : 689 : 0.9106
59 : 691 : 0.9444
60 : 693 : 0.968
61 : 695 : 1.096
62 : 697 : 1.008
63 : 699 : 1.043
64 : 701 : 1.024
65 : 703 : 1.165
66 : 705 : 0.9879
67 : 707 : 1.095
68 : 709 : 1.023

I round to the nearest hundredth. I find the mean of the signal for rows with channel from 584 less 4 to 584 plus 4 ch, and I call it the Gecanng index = 1.00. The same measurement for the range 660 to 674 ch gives 0.66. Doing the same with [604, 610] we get 0.94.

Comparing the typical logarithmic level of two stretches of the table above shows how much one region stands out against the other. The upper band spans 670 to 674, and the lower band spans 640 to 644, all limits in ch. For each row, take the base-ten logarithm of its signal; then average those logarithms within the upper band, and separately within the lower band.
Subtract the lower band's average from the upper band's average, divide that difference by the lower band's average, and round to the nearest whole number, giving -20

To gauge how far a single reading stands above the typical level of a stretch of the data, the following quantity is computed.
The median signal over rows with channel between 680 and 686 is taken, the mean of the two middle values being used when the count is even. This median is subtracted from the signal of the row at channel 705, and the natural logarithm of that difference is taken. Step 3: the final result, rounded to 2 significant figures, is -1.5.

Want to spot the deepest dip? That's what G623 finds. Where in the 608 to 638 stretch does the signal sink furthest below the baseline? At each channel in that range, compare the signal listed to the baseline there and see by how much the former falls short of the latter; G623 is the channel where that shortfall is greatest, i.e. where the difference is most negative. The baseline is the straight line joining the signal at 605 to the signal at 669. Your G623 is 609 ch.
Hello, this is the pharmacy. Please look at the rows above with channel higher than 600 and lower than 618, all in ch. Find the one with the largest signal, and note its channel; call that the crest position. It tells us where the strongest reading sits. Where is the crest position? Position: 613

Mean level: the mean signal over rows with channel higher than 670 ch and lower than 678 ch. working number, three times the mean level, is 1.95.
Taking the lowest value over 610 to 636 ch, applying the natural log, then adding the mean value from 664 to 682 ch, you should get 0.59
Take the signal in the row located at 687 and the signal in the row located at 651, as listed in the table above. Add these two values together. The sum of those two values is 1.80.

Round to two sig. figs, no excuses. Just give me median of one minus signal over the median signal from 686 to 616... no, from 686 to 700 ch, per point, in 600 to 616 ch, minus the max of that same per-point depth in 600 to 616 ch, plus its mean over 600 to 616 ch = -0.016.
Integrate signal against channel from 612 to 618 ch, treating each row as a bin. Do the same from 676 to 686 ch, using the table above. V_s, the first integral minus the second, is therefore -1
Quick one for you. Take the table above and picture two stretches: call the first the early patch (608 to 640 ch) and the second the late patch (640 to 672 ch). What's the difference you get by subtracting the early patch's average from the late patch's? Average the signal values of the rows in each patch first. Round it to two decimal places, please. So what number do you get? -0.18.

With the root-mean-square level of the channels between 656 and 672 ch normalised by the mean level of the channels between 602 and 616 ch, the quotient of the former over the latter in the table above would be 0.76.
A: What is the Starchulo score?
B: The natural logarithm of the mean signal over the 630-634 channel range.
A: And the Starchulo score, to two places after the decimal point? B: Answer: 0.06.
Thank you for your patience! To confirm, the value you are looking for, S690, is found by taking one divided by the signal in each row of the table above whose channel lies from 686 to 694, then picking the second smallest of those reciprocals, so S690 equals 1.06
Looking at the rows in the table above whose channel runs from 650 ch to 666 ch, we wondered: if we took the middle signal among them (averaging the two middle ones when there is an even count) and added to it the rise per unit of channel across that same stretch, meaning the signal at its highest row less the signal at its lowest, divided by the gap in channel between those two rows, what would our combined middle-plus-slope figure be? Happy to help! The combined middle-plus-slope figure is 0.81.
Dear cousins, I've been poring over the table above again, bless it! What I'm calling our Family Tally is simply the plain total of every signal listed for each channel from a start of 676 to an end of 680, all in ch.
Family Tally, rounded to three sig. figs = 1.32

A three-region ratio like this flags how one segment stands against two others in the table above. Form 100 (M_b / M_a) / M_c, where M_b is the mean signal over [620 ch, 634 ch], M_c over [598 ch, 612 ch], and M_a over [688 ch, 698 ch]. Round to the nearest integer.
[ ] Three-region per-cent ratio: 115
